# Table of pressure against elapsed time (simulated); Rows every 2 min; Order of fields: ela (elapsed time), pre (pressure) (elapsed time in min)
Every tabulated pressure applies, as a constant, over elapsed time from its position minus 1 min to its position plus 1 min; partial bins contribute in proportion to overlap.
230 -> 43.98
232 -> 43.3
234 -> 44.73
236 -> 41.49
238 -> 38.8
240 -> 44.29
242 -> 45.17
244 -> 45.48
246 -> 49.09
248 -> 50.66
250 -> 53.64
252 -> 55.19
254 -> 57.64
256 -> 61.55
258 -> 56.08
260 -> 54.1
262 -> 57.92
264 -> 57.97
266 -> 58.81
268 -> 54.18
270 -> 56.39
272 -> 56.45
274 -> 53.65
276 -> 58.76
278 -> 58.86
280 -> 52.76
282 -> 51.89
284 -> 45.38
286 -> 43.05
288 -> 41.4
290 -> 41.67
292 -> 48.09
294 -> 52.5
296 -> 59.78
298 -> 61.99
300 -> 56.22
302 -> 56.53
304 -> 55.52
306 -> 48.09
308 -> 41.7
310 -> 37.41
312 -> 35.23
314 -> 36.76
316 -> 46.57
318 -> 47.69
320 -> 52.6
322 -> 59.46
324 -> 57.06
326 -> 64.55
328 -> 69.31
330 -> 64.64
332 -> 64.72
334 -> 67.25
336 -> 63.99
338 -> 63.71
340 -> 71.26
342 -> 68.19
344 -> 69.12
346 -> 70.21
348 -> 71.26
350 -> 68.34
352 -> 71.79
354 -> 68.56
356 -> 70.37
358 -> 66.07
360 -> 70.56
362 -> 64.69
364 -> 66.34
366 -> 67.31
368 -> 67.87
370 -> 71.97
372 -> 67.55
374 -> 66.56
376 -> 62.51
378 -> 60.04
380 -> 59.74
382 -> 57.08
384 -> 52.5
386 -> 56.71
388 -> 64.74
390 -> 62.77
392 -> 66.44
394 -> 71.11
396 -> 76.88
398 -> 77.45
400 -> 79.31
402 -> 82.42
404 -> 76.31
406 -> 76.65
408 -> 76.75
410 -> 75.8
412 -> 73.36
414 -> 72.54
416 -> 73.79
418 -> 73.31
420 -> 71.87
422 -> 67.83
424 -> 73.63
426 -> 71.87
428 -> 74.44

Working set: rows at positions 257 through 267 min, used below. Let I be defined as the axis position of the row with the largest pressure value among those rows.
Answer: 266 min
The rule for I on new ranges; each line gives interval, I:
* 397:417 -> 402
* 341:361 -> 352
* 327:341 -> 340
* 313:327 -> 326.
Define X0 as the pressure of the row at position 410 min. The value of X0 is 75.8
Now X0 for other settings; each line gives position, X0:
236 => 41.49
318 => 47.69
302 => 56.53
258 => 56.08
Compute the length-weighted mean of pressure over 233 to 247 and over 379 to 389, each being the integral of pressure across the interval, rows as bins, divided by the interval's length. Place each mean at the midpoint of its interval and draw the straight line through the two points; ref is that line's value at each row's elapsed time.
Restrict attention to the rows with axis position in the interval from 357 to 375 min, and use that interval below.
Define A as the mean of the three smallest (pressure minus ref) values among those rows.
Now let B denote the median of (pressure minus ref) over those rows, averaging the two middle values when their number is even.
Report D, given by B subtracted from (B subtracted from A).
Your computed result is -12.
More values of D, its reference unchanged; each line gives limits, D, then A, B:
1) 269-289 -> -16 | -5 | 5.5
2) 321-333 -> -15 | 8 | 11.7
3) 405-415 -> -17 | 13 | 15.1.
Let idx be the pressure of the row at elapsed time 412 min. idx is 73.36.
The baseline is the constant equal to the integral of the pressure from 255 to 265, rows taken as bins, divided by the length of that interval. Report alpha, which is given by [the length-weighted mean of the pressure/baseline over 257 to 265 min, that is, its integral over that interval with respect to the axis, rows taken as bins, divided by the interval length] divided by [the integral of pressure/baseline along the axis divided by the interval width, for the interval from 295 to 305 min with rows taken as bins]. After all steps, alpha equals 0.97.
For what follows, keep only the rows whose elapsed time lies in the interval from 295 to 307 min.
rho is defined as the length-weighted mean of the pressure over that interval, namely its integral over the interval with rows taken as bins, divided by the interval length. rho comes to 56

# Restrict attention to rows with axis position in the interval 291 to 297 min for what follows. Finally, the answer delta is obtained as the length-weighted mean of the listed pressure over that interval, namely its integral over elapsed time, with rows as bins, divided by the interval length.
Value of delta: 53.5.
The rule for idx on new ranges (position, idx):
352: 71.79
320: 52.6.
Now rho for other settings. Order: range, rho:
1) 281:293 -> 45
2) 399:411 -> 78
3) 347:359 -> 69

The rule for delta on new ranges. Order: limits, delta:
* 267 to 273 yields 55.7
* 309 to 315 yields 36.5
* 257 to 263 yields 56.0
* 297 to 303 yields 58.2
